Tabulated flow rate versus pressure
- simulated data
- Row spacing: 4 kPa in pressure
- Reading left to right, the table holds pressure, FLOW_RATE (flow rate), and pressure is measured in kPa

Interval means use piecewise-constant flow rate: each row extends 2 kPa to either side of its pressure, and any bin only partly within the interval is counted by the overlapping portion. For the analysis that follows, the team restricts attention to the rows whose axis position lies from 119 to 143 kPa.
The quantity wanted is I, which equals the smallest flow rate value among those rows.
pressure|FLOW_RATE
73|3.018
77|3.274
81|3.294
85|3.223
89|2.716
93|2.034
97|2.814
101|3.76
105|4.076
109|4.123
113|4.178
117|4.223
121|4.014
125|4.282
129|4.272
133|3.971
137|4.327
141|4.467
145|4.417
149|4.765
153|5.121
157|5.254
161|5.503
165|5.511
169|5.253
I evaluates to 3.971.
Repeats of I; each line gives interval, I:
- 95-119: 2.814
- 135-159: 4.327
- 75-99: 2.034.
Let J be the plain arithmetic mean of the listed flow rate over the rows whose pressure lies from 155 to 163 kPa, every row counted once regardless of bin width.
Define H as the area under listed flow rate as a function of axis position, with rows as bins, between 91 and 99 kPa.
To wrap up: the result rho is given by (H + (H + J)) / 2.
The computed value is 22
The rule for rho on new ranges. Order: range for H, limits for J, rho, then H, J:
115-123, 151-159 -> 36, 33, 5.2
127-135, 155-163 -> 36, 33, 5.4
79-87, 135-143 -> 28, 26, 4.4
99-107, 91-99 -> 33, 31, 2.4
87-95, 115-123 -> 21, 19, 4.1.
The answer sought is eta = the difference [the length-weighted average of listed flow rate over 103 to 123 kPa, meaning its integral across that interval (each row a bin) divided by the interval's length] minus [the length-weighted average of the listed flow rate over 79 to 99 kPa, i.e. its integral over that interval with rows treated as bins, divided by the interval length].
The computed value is 1.3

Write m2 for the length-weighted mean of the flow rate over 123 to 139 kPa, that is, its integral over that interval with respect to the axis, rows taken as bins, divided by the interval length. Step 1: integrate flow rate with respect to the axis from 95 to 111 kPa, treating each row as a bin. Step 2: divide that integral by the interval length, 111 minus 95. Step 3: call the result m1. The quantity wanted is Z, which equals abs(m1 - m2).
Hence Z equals 0.5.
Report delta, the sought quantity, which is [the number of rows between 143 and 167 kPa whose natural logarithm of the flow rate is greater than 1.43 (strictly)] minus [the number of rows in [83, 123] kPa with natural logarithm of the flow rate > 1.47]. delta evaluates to 6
